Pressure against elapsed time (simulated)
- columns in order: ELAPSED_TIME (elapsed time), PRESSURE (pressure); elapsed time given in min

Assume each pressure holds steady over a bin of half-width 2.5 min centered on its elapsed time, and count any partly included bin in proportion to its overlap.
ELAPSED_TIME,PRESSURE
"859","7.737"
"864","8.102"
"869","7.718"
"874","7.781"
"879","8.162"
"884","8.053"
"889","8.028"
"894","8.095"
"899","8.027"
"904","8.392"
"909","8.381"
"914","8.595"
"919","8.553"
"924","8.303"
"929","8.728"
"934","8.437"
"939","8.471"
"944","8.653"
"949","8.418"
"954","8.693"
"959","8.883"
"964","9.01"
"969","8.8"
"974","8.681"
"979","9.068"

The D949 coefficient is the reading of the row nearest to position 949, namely 8.418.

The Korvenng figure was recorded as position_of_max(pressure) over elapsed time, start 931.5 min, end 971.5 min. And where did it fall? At 964 min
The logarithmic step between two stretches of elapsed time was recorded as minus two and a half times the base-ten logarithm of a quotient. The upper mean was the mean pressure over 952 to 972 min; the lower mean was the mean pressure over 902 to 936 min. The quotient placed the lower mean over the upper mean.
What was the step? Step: 0.045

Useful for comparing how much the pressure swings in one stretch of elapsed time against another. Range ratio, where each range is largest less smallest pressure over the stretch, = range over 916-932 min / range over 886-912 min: 1.2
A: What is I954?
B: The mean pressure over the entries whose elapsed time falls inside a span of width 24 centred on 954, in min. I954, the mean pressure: 8.73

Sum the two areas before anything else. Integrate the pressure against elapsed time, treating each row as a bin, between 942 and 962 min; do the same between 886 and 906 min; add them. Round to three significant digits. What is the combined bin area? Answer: 336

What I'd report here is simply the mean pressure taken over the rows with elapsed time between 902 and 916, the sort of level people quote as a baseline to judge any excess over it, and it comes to 8.5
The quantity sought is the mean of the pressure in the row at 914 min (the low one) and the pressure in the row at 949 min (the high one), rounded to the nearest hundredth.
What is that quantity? 8.51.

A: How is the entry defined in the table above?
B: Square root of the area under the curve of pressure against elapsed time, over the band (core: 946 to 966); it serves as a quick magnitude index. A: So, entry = 13.2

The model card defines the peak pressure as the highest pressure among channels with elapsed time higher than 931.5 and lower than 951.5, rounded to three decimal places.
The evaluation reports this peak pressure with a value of 8.653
